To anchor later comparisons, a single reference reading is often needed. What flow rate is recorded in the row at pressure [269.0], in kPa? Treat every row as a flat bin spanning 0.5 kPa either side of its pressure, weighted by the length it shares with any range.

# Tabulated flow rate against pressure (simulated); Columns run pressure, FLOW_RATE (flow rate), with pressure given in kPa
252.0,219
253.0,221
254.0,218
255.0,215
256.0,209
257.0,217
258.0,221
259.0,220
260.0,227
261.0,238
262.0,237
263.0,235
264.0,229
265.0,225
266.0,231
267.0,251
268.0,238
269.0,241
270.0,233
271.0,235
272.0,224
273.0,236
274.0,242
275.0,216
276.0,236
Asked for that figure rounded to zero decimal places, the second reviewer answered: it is 241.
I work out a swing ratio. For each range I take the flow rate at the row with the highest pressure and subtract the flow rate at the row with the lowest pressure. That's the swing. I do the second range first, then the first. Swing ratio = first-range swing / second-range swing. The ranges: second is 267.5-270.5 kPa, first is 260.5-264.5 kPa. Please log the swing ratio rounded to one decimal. 1.8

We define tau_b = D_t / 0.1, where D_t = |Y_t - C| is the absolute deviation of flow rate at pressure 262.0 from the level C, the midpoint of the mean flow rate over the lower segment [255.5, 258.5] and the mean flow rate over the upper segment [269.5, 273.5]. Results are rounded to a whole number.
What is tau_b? 132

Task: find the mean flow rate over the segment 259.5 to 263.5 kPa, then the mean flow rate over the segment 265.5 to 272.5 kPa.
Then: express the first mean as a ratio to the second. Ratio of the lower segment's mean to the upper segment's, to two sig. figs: 0.99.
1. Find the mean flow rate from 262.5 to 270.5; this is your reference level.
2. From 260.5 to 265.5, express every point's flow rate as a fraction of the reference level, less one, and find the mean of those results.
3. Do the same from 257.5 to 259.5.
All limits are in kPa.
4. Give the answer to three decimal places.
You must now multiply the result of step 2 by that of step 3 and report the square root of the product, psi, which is 0.026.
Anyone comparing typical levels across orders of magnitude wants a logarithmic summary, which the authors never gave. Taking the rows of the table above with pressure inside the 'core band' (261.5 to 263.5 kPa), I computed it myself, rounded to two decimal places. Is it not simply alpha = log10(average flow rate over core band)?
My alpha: 2.37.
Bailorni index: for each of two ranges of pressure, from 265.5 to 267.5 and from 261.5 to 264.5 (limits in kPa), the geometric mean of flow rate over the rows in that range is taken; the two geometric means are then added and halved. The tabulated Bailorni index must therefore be 237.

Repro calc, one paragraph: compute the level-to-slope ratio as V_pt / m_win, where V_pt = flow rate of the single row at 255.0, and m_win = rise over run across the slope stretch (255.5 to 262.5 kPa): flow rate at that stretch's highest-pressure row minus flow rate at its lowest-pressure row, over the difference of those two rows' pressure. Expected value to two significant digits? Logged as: 46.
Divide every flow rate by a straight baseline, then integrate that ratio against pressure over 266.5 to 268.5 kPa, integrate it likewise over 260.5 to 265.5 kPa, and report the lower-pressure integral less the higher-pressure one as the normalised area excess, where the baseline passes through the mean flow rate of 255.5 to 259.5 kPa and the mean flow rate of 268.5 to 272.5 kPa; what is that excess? 3.1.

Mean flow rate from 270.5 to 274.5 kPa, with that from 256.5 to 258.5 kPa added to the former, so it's 453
